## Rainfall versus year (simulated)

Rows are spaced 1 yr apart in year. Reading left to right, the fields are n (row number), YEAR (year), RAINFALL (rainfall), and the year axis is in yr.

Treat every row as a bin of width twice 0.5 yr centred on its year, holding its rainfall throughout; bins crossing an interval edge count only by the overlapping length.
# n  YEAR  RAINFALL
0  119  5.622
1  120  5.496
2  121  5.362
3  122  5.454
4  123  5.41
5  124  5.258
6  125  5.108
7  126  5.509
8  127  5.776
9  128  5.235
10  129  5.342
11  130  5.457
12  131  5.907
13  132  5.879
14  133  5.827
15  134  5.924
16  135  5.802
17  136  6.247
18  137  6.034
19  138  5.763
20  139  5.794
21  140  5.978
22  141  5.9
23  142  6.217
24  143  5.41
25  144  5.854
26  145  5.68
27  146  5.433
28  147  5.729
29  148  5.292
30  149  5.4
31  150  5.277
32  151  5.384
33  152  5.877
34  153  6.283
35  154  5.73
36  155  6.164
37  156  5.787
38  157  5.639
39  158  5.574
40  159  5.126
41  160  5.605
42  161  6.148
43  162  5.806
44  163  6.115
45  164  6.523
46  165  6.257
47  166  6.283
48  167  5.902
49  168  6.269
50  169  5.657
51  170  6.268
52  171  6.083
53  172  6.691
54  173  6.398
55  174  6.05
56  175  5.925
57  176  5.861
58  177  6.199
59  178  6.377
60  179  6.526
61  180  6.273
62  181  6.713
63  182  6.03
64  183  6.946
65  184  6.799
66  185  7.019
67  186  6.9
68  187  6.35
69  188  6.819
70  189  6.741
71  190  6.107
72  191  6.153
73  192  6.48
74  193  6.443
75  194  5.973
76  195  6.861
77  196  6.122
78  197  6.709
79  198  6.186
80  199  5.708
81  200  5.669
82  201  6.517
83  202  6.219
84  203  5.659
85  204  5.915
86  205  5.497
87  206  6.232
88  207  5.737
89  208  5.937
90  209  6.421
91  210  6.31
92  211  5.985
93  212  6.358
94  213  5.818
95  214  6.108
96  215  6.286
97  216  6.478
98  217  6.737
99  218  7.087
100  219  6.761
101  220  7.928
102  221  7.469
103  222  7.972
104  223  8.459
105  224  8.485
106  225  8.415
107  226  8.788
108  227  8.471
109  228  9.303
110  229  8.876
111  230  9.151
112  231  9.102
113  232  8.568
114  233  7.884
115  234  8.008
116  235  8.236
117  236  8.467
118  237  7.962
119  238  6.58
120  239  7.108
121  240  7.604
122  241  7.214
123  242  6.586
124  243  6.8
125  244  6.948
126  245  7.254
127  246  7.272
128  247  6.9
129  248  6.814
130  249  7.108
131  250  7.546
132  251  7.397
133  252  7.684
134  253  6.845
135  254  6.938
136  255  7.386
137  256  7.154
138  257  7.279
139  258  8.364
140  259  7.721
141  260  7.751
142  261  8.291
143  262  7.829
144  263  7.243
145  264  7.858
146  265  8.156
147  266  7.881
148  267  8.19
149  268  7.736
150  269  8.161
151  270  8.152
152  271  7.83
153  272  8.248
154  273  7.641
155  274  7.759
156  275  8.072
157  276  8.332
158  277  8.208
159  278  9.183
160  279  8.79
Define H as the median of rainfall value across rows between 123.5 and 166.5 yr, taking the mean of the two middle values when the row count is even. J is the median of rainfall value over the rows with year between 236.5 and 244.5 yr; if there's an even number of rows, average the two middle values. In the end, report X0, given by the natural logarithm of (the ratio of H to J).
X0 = -0.19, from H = 5.79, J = 7.0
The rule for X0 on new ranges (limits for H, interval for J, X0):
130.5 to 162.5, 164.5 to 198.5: -0.08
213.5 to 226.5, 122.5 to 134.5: 0.31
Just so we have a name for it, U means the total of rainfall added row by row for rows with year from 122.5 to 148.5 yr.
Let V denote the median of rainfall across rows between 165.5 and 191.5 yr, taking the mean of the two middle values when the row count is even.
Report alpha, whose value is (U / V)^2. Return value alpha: 554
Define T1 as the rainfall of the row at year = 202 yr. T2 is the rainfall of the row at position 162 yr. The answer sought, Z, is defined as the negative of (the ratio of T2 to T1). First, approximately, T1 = 6.219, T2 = 5.806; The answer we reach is -0.93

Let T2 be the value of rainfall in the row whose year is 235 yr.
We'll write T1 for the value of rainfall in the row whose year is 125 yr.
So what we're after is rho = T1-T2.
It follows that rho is -3.13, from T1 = 5.108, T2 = 8.236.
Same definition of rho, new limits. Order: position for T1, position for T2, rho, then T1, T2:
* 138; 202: -0.46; 5.763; 6.219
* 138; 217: -0.97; 5.763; 6.737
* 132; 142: -0.34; 5.879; 6.217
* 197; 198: 0.52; 6.709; 6.186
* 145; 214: -0.43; 5.68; 6.108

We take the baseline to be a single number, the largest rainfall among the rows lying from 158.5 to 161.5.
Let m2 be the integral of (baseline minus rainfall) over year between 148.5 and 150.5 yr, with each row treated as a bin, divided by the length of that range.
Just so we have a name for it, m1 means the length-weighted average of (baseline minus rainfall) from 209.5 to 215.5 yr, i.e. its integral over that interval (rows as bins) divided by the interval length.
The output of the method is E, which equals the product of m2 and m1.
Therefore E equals 0.00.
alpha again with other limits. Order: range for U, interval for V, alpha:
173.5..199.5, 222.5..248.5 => 434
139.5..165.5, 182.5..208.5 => 582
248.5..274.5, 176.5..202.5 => 975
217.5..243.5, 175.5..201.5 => 1046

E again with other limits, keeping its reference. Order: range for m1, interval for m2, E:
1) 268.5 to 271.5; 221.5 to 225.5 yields 4.15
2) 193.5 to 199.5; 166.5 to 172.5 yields 0.00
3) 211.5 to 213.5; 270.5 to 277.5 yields -0.11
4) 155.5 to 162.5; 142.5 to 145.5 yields 0.24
